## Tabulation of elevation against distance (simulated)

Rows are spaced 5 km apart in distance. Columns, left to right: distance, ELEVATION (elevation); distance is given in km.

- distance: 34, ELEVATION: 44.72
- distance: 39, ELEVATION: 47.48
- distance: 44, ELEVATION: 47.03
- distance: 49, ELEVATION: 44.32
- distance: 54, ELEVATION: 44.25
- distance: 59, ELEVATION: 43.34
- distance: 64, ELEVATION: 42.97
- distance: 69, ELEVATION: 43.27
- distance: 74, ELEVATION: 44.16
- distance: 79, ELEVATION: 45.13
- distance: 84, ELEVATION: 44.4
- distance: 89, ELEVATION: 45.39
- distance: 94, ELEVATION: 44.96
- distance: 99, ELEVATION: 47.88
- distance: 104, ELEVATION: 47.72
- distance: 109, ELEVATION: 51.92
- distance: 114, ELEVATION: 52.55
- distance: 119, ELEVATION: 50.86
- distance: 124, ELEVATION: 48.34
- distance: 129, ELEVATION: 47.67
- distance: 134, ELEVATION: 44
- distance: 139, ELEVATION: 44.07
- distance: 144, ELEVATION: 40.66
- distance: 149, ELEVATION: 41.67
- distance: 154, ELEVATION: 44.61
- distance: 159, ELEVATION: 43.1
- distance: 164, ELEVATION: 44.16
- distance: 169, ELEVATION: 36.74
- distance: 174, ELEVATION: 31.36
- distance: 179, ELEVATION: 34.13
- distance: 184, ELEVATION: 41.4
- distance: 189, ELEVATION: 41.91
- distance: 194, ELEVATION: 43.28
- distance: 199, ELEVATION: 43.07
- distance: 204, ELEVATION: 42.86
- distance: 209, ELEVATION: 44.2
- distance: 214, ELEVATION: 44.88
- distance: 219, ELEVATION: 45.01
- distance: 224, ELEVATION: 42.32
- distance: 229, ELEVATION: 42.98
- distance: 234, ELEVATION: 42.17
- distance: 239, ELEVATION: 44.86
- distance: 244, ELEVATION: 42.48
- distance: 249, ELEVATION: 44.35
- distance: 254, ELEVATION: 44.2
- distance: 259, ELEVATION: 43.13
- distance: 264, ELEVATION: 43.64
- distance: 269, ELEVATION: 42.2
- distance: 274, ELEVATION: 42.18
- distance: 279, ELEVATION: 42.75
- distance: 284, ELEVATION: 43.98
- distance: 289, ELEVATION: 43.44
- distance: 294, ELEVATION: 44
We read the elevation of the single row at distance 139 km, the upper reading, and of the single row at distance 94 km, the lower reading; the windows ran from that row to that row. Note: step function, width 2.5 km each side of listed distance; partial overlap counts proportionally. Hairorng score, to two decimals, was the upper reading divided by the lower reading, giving 0.98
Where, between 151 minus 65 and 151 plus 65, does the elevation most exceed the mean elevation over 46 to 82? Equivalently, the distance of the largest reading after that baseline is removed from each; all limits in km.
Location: 114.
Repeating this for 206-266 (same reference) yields 219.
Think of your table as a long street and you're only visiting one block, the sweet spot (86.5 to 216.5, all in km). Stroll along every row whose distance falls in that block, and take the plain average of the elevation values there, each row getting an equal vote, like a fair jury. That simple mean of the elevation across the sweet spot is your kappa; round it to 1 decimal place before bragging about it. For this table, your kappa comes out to 44.0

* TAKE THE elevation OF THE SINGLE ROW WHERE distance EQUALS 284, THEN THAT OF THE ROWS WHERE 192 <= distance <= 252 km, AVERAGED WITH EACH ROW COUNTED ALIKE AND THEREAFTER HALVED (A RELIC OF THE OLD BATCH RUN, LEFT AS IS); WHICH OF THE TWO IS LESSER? 21.8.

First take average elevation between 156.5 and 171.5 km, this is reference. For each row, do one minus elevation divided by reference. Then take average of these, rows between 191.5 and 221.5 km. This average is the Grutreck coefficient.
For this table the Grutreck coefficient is -0.062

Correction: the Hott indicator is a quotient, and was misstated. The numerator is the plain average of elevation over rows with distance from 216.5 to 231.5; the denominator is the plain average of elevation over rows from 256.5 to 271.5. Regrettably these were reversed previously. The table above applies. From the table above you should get 1.01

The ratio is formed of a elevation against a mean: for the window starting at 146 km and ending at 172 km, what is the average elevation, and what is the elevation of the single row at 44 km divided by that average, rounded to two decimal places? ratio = 1.12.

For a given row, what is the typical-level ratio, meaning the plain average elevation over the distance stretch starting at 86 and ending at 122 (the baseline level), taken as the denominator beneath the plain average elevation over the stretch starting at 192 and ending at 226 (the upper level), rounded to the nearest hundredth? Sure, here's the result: 0.90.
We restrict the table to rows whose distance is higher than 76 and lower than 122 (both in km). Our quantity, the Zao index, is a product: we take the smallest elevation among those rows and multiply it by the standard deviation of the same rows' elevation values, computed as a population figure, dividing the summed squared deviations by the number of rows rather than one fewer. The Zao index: 134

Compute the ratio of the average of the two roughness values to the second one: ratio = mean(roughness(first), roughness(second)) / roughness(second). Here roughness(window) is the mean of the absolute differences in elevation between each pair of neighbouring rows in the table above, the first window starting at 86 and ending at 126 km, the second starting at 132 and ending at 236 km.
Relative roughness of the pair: 0.93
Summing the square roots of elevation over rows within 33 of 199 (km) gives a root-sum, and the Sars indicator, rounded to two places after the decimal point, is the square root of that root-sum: 9.12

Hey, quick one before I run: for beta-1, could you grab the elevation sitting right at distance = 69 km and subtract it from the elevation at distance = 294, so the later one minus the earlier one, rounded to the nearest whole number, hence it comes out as 1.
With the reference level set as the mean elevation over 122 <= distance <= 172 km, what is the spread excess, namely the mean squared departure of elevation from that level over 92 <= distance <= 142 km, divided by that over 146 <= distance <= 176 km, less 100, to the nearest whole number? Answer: -99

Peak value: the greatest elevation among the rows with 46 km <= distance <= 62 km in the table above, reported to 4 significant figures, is 44.32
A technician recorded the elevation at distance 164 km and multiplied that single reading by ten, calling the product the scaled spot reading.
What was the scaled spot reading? 442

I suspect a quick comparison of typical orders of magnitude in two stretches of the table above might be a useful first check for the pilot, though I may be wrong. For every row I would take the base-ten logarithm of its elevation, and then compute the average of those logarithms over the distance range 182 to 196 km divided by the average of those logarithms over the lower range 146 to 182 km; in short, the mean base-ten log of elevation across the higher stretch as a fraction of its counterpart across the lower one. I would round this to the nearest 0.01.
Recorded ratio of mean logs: 1.02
